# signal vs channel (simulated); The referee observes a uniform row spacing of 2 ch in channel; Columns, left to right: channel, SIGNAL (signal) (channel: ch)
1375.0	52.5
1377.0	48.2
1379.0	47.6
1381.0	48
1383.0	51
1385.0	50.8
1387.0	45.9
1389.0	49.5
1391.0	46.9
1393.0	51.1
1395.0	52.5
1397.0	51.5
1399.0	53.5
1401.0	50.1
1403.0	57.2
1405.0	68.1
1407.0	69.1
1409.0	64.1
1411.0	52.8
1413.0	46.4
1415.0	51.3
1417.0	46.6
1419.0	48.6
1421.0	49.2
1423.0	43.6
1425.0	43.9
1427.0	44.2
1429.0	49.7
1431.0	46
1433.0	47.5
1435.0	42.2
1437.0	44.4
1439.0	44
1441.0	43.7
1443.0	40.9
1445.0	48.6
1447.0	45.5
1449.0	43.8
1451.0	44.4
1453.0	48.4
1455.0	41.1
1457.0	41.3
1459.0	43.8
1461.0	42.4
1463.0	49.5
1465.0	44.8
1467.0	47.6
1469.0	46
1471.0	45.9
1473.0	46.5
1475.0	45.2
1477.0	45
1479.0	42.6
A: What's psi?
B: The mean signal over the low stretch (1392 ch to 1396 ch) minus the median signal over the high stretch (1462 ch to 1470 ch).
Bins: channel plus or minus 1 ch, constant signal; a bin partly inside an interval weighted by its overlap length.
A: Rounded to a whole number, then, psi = 5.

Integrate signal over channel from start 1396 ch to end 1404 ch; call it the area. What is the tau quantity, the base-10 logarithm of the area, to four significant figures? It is 2.628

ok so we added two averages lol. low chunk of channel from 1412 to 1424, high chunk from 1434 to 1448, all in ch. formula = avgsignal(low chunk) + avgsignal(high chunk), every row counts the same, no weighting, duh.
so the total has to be 91.8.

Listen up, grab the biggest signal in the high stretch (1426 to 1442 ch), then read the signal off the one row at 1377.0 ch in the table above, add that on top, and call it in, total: 98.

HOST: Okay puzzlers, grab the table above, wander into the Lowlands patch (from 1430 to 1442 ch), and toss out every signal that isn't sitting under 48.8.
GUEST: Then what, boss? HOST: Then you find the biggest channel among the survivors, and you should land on 1441.0 ch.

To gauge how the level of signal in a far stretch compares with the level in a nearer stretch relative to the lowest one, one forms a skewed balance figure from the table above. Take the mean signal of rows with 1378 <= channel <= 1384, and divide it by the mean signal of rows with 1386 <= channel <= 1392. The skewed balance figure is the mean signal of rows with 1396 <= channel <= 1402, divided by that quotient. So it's 50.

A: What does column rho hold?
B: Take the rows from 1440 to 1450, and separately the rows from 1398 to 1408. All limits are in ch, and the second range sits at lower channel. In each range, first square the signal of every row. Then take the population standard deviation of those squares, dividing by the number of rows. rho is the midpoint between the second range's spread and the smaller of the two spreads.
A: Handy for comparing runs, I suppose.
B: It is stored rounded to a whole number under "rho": 577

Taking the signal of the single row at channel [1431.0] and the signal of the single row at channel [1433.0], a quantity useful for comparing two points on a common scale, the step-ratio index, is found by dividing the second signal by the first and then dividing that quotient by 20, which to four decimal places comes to 0.0516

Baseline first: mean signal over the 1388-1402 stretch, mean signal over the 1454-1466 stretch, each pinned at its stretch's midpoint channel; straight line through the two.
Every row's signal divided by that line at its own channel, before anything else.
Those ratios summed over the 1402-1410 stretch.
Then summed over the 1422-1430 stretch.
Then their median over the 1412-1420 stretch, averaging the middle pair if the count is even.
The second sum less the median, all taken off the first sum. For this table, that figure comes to 2.4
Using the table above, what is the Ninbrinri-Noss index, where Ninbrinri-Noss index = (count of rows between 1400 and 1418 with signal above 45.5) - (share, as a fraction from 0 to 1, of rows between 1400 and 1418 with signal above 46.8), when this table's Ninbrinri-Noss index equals 8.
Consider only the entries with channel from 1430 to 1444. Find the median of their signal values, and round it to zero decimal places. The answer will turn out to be 44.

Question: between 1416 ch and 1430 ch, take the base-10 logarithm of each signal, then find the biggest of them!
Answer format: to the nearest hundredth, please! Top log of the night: 1.70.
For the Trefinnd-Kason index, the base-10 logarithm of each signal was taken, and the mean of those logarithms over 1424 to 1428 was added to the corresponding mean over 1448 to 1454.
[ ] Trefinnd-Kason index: 3.30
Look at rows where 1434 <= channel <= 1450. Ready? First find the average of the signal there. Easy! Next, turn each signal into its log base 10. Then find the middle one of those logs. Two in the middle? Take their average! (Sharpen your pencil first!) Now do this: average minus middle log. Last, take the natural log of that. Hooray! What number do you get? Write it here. 3.75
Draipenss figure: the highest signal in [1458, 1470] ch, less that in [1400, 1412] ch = -20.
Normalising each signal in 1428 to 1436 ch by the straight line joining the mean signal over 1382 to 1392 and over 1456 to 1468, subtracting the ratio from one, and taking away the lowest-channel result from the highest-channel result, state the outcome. 0.15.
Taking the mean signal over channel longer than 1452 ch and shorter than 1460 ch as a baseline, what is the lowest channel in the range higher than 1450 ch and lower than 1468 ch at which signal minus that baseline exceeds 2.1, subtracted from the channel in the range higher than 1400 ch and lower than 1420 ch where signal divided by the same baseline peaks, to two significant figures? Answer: -46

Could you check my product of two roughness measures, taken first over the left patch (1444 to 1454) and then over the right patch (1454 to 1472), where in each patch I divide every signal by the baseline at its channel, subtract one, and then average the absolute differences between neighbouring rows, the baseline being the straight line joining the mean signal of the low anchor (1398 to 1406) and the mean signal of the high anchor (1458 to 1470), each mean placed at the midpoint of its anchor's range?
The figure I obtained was 0.0028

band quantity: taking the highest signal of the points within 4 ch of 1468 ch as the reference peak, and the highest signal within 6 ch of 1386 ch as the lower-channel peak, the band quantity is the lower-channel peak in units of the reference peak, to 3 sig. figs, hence 1.07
